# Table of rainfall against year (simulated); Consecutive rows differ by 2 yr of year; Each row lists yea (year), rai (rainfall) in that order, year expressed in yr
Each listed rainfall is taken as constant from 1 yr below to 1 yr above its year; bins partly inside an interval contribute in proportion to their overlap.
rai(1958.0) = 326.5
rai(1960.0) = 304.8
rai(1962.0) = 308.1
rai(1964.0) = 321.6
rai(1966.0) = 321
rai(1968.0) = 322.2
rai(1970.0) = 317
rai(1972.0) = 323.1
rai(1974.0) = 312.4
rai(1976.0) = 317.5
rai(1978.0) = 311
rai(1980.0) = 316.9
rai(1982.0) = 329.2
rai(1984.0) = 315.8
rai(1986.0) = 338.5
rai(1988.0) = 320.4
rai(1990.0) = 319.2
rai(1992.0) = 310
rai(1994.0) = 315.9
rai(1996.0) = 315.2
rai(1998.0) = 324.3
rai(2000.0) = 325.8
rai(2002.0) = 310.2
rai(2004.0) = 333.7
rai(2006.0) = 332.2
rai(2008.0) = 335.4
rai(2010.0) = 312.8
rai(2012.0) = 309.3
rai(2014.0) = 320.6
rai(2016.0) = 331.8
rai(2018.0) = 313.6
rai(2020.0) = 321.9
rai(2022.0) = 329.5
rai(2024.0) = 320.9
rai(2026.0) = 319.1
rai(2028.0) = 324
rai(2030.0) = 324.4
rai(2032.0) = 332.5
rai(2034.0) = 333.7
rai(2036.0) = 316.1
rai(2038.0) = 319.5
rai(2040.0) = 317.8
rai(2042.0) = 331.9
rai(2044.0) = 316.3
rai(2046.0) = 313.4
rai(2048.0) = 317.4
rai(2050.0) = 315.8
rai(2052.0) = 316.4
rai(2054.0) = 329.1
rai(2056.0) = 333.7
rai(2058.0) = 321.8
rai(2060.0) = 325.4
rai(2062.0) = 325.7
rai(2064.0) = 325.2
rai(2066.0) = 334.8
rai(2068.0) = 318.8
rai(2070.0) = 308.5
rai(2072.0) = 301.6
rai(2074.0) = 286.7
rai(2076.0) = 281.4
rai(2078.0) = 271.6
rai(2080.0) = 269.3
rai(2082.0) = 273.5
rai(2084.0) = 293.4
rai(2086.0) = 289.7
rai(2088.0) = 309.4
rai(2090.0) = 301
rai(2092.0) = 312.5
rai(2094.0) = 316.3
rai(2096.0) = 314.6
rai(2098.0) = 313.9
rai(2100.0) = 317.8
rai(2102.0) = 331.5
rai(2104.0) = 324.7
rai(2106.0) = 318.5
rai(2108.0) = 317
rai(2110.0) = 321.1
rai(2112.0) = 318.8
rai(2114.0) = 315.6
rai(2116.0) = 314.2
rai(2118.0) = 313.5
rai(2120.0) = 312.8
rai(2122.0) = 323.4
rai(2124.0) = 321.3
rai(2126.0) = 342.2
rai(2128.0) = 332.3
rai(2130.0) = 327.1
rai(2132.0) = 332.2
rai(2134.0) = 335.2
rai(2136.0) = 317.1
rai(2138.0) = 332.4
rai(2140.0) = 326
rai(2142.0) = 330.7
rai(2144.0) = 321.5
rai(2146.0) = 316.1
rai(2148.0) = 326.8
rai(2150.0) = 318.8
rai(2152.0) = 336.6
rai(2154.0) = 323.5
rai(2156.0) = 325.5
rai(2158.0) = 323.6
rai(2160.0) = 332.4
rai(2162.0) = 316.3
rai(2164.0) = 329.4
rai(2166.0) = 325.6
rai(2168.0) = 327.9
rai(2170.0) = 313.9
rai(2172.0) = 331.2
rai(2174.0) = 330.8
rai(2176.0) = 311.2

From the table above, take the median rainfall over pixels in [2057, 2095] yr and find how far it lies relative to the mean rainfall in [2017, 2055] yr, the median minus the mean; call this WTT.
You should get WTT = -13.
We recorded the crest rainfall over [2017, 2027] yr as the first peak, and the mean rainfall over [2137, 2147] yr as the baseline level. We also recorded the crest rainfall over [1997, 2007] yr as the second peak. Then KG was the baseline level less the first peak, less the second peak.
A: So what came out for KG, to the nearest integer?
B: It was -338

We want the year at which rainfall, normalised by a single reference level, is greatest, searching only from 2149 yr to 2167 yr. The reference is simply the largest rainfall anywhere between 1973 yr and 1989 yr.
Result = 2152.0 yr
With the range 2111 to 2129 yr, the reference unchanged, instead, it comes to 2126.0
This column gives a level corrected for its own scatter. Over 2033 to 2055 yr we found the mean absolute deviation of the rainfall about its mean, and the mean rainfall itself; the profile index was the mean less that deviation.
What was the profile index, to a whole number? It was 315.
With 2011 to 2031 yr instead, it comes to 317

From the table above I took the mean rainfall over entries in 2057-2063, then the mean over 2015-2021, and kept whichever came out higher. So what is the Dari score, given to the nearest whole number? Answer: 324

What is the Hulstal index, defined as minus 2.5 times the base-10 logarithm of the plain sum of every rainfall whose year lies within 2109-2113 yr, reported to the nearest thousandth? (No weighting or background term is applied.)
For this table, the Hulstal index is -7.015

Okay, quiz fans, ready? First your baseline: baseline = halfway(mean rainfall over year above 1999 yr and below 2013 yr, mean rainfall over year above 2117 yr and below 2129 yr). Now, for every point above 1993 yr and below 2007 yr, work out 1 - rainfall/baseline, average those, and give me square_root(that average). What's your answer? 0.057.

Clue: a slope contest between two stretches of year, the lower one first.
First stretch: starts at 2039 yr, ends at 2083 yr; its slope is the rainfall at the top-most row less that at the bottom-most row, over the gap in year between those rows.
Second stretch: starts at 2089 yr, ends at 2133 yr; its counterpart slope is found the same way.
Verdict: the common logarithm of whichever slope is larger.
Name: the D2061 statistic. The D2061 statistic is -0.1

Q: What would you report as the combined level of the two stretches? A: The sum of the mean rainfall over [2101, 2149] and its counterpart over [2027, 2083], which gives 638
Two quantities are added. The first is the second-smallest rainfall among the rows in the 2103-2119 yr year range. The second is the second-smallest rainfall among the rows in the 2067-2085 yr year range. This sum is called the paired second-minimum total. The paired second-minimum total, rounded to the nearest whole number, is 586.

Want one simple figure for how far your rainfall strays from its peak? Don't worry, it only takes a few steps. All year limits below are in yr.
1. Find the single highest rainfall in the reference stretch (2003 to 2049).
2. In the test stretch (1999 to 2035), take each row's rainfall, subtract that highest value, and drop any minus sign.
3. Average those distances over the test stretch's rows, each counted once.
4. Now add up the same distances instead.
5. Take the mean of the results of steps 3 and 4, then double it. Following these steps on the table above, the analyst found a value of 217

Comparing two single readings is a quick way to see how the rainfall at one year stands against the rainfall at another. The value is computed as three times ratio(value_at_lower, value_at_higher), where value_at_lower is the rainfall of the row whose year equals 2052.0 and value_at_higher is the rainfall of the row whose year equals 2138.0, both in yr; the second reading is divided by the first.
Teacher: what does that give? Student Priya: 3.15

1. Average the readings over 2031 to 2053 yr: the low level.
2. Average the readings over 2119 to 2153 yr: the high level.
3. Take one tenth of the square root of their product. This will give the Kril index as 32.4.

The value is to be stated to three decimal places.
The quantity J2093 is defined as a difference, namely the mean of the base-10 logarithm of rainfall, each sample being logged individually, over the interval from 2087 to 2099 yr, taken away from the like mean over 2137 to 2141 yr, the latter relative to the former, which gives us 0.024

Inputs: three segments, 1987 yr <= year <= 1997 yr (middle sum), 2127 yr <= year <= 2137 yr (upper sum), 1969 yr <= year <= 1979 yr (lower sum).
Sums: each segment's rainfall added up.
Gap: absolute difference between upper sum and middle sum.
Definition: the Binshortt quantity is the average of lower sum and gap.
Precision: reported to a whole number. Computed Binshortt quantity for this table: 822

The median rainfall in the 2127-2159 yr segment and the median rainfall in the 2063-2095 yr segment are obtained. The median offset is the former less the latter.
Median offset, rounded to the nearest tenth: 25.1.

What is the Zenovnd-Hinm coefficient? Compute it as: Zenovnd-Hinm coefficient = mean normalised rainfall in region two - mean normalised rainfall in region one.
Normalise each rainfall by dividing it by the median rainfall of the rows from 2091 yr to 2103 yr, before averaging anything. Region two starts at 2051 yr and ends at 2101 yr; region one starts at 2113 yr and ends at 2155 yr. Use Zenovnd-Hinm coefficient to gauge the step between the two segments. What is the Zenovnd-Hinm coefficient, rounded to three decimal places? -0.054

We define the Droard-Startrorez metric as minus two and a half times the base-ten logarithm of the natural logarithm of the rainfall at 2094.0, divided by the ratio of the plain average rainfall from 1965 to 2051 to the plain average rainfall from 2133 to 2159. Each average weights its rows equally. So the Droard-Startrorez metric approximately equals -1.92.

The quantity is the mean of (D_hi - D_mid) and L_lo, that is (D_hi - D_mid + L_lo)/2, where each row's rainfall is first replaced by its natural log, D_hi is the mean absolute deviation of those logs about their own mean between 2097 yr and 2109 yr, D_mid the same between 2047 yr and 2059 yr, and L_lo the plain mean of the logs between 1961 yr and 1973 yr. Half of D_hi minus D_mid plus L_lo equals 2.88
